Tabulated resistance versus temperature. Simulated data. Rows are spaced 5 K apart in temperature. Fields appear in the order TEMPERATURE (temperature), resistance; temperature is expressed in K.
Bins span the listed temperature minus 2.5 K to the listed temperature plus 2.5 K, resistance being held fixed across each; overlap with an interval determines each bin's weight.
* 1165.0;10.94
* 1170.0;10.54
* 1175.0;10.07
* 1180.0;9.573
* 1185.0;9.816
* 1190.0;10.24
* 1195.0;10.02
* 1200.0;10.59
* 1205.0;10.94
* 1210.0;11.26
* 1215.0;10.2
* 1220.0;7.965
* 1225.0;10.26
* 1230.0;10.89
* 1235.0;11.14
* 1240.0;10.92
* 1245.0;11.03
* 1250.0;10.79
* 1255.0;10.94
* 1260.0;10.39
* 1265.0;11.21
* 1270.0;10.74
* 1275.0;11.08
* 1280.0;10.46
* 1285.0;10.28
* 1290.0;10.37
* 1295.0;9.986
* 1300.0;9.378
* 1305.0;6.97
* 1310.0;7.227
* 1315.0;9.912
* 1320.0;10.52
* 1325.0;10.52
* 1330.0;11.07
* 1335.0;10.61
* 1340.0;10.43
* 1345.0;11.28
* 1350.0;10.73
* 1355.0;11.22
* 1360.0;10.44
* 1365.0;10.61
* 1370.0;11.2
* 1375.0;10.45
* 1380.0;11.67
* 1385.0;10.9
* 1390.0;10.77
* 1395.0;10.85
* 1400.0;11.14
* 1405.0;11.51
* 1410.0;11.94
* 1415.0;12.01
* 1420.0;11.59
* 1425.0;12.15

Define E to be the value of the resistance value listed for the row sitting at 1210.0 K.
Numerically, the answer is 11.26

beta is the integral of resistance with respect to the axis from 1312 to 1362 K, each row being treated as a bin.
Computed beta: 532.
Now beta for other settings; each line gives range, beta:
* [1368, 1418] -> 562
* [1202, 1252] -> 527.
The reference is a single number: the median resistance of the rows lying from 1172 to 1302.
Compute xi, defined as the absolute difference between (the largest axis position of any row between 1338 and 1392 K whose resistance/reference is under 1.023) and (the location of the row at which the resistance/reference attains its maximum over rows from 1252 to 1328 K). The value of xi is 110 K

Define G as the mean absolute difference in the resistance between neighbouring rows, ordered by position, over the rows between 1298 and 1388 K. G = 0.8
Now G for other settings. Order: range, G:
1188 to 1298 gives 0.6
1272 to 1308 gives 0.7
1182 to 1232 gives 0.9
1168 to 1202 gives 0.4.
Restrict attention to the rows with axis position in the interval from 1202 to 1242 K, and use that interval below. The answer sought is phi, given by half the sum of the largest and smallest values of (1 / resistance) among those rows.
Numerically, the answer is 0.107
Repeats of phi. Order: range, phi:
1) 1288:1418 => 0.113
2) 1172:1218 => 0.097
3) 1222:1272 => 0.093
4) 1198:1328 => 0.116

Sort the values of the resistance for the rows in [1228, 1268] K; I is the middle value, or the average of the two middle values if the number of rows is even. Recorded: 10.9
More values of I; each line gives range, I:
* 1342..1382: 11.0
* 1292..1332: 9.9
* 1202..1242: 10.9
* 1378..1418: 11.3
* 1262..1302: 10.4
